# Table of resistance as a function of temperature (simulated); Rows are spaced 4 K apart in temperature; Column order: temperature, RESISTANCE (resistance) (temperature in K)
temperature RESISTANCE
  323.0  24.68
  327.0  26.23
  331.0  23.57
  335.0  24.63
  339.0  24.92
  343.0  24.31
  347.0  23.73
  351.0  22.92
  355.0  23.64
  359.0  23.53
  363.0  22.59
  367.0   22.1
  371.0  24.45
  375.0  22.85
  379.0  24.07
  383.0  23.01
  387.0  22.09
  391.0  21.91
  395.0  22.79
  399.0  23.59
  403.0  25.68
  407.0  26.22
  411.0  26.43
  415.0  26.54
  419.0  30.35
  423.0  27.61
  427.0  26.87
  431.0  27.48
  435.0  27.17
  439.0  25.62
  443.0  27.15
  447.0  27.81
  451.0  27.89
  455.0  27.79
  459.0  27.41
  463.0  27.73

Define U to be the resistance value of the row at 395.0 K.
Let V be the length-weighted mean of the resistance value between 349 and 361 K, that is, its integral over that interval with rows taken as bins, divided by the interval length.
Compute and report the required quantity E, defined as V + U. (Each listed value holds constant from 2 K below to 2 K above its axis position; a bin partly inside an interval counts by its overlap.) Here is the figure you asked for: 46.2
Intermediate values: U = 22.79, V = 23.4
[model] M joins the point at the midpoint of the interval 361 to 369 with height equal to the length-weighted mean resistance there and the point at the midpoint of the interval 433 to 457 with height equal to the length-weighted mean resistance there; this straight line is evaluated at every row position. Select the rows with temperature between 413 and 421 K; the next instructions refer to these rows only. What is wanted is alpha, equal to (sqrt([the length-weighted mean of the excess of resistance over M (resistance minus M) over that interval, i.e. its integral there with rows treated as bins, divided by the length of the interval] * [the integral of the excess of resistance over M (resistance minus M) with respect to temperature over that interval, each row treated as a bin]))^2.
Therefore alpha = 68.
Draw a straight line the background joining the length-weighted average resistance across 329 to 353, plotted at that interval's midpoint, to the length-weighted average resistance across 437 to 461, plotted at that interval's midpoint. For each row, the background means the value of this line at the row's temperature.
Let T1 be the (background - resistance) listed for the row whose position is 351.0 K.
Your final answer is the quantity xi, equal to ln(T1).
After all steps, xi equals 0.3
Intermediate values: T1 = 1.4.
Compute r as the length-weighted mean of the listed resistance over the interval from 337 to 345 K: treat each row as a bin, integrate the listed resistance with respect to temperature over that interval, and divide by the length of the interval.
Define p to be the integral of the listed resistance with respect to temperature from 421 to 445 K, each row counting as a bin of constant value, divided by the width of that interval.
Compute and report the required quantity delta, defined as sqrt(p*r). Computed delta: 25.8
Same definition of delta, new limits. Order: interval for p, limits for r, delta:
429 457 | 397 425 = 27.0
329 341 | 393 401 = 23.8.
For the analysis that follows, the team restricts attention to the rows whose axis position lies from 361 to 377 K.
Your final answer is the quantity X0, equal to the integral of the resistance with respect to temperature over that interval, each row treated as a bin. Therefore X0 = 368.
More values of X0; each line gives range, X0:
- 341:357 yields 378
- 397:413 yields 408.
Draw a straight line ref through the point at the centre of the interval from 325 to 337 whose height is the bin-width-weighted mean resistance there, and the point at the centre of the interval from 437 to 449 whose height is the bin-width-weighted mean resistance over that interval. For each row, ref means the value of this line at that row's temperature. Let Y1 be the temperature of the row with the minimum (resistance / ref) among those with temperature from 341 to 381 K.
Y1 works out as 367.0 K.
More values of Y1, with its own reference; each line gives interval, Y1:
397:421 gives 399.0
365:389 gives 387.0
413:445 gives 439.0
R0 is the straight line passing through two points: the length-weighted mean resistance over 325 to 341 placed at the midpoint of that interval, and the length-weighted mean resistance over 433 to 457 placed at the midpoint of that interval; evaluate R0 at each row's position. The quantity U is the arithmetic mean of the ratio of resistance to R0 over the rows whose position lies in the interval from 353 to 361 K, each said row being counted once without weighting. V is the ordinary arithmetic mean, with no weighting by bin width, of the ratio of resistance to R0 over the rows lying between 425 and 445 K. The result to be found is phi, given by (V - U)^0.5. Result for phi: 0.252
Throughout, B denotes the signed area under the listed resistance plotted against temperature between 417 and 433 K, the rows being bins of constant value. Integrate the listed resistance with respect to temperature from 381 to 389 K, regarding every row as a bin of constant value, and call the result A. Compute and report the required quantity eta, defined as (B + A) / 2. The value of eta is 315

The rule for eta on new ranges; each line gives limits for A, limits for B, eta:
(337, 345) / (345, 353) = 192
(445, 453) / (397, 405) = 210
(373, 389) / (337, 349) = 330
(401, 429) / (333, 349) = 575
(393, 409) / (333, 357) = 485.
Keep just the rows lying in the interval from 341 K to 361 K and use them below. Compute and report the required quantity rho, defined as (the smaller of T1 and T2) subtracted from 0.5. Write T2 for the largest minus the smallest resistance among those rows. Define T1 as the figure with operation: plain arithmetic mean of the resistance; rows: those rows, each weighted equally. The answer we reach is -0.9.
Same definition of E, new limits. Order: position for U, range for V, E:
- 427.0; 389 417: 51.6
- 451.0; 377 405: 51.2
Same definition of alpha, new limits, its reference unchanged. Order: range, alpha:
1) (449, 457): 0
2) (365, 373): 4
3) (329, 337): 110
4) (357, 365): 7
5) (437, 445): 3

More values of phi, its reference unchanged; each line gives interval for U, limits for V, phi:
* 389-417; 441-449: 0.265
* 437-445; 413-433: 0.257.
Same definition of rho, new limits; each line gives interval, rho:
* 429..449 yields -1.7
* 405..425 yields -3.6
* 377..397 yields -1.7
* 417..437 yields -3.0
